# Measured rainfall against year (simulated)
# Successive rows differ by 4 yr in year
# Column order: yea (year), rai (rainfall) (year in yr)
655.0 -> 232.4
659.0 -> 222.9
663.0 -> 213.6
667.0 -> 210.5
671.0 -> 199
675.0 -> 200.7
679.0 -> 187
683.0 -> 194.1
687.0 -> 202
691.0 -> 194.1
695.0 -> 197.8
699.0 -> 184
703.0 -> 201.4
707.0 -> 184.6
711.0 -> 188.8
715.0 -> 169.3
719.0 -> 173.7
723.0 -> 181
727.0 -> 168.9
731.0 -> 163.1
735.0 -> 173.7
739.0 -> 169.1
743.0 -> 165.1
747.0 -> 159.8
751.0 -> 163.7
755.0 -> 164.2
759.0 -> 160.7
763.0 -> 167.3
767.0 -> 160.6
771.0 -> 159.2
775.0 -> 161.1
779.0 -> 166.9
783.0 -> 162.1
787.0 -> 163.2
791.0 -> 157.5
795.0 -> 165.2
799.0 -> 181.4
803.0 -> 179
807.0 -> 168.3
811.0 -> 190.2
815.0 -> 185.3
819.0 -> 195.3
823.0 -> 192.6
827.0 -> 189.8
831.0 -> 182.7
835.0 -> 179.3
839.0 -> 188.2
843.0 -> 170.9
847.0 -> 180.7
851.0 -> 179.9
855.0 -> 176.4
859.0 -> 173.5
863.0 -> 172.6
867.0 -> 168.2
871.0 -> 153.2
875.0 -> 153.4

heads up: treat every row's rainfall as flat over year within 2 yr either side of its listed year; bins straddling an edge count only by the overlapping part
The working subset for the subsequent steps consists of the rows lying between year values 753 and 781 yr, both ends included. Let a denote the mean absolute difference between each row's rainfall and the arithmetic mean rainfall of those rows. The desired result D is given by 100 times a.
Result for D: 281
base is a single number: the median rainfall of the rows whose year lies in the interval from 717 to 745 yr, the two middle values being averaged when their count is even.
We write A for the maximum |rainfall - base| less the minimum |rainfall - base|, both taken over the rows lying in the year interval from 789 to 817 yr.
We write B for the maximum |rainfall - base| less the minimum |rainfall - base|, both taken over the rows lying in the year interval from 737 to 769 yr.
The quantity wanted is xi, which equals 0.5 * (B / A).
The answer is 0.23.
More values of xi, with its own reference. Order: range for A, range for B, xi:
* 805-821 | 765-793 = 0.19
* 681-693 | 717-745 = 0.75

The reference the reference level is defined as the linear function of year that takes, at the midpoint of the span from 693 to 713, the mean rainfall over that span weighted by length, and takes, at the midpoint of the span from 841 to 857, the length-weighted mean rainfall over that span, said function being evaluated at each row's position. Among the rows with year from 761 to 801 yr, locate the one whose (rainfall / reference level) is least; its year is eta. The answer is 791.0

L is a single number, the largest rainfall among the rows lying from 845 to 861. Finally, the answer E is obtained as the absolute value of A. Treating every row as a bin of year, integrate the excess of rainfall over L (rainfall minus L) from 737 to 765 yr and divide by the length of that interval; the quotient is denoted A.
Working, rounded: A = -16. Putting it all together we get 16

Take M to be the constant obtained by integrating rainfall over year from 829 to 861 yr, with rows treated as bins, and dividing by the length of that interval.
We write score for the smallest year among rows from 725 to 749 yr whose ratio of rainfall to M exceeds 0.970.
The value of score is 735.0 yr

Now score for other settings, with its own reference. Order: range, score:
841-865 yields 847.0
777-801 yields 799.0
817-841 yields 819.0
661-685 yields 663.0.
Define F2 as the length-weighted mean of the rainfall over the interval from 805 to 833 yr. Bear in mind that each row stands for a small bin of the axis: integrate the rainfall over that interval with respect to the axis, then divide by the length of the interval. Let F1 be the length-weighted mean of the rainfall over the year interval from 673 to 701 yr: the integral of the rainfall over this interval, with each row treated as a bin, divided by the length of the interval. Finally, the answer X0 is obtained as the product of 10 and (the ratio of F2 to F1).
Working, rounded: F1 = 194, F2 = 186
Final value 9.6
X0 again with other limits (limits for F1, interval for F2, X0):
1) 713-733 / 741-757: 9.5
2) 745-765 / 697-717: 11.4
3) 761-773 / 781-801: 10.2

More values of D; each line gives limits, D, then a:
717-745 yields 469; 4.7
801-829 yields 707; 7.1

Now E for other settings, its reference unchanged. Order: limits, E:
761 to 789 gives 18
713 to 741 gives 9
